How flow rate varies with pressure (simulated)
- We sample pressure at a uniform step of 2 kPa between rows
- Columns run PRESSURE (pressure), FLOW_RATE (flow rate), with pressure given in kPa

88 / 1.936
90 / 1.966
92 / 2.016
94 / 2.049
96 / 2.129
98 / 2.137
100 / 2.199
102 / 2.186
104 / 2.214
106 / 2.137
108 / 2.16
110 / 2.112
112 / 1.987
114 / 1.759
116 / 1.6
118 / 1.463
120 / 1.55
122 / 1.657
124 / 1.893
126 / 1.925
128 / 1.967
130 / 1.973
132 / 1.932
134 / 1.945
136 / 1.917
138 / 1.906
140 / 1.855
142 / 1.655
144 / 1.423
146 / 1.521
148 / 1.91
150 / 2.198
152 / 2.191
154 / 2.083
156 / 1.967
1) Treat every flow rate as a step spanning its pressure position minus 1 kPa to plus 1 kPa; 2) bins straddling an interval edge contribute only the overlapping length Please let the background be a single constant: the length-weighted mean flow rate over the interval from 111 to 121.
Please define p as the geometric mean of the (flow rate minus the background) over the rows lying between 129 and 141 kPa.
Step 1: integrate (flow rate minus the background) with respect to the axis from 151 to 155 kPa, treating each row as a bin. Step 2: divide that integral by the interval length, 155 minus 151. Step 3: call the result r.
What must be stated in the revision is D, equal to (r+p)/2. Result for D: 0.36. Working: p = 0.25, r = 0.47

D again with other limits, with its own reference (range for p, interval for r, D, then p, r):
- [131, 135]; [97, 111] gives 0.38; 0.27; 0.49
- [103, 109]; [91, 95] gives 0.43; 0.50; 0.36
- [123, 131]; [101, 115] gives 0.34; 0.27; 0.41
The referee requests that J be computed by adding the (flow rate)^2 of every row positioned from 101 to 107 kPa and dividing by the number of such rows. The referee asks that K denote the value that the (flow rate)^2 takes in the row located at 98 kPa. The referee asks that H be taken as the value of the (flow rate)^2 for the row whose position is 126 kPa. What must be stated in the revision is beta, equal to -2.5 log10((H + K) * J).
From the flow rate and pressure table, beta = -3.99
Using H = 3.7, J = 4.7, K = 4.6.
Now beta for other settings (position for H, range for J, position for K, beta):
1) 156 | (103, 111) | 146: -3.65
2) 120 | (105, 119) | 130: -3.40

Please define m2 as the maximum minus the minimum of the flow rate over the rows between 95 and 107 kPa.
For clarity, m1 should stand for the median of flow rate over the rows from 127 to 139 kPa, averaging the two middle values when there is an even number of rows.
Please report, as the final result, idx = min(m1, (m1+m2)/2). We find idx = 1.01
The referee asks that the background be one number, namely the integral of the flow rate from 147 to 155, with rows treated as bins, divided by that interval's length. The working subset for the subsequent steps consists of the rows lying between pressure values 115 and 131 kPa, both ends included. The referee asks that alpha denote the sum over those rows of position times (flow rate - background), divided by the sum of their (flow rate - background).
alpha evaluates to 120.6 kPa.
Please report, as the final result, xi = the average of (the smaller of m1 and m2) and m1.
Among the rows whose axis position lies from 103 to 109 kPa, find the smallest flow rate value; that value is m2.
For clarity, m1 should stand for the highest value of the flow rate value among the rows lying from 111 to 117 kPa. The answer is 1.99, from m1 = 1.987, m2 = 2.137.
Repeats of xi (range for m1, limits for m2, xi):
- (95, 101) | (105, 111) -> 2.16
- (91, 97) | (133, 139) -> 2.02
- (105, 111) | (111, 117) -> 1.88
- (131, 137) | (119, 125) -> 1.75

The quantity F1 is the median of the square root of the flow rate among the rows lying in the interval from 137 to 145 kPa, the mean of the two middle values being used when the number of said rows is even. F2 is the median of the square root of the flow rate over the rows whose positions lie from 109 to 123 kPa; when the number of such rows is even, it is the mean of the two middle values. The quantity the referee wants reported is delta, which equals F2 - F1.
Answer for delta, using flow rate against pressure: -0.04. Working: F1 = 1.32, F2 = 1.29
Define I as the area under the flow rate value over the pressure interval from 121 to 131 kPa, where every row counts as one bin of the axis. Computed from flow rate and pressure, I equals 19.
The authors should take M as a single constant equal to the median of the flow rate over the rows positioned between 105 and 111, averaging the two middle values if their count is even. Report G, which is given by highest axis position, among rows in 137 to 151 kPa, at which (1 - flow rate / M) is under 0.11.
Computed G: 150 kPa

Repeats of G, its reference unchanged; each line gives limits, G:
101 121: 112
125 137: 136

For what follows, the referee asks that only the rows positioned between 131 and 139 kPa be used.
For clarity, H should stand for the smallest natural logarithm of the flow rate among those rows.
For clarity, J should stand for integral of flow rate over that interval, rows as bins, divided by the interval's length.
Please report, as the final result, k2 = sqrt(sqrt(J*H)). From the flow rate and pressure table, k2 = 1.06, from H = 0.645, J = 1.9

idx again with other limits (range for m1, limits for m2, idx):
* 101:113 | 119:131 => 1.29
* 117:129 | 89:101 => 1.00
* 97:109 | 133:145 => 1.35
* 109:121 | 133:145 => 1.10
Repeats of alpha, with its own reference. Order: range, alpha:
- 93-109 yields 103.3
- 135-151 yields 142.7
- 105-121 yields 117.7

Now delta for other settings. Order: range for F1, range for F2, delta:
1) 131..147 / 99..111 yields 0.10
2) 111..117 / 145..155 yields 0.12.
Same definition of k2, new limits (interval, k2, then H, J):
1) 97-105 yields 1.13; 0.759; 2.2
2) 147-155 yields 1.08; 0.647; 2.1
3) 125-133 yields 1.06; 0.655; 1.9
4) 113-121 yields 0.88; 0.380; 1.6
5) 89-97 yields 1.08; 0.676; 2.0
